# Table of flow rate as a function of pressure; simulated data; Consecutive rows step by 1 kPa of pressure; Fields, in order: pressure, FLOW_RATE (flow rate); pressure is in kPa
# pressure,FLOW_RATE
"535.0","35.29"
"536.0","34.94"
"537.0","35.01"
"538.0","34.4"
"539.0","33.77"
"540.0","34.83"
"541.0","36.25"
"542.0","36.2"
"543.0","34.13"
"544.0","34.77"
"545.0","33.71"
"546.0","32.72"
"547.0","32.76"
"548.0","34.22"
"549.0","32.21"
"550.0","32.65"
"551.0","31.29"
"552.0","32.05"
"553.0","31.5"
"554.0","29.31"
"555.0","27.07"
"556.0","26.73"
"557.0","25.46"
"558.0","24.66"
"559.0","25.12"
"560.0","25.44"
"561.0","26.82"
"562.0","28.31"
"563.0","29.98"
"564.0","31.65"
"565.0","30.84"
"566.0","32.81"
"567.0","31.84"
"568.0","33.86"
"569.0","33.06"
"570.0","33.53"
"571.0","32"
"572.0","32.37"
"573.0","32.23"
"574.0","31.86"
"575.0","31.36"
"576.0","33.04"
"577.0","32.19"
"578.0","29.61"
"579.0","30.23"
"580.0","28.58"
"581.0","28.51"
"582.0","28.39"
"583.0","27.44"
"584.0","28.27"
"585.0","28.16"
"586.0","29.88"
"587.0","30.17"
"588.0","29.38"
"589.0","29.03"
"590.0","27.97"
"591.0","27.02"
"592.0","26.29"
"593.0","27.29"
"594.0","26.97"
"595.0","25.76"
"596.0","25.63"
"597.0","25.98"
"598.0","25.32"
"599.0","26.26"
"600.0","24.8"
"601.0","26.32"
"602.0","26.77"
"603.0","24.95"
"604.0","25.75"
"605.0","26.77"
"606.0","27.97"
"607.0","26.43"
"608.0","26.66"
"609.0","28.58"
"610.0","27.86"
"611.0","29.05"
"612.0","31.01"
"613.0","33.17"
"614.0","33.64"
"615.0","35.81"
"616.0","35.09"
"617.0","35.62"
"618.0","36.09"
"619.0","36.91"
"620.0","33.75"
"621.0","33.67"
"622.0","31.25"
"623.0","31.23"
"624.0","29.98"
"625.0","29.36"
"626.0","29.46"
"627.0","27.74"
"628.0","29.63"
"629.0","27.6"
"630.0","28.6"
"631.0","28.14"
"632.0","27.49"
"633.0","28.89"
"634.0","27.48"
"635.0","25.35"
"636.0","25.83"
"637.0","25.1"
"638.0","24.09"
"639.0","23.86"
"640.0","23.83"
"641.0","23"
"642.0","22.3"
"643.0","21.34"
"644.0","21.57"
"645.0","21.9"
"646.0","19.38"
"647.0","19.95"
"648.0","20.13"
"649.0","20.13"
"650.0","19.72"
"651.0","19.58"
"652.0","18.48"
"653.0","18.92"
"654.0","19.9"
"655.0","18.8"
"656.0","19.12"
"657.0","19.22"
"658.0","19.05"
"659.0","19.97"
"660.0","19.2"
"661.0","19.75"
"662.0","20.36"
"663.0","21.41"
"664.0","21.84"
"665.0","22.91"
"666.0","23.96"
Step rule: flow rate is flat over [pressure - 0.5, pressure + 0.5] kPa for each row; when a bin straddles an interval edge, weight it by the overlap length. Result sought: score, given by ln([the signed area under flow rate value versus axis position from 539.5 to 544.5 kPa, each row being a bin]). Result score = 5.17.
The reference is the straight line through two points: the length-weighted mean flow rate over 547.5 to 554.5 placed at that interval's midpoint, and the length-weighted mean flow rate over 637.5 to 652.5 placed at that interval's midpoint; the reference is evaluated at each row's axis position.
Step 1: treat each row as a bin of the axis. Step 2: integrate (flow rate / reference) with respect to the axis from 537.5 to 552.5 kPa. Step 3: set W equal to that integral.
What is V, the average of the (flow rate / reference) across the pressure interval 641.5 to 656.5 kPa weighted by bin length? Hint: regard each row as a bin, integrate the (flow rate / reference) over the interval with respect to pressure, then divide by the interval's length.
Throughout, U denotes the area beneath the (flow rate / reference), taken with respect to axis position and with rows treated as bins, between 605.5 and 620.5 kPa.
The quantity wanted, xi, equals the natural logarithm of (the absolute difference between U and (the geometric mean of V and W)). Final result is 2.7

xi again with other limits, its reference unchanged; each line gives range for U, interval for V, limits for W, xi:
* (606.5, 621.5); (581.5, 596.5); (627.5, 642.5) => 2.7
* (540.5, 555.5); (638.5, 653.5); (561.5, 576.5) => 2.4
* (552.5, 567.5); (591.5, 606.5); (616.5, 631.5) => 2.2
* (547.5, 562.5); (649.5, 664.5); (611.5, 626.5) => 2.2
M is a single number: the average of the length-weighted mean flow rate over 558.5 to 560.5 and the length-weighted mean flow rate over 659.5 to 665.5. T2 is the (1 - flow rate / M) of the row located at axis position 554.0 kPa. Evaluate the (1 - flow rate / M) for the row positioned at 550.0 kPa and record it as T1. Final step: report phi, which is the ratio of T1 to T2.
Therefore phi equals 1.5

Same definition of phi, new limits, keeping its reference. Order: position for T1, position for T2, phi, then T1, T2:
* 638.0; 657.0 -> -0.3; -0.04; 0.17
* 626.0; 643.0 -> -3.6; -0.28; 0.08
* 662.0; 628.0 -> -0.4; 0.12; -0.28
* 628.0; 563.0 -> 0.9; -0.28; -0.30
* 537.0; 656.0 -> -3.0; -0.52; 0.17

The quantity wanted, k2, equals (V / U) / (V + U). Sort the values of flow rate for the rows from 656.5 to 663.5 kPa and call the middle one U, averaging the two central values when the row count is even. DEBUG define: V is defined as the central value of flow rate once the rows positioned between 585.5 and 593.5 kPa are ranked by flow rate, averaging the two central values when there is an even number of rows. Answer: 0.030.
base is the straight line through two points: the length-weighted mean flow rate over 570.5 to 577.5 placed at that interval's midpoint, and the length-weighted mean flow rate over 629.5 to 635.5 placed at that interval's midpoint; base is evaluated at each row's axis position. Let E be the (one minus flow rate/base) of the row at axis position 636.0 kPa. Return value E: 0.057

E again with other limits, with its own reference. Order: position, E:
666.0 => 0.045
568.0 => -0.038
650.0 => 0.251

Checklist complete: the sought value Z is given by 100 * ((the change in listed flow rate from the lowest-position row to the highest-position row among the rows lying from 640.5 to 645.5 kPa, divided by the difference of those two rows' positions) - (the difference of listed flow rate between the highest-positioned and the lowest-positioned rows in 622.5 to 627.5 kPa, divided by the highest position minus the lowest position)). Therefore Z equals 60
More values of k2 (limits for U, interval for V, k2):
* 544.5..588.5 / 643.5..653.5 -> 0.013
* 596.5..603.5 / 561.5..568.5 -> 0.021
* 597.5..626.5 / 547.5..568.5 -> 0.017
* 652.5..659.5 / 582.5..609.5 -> 0.031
